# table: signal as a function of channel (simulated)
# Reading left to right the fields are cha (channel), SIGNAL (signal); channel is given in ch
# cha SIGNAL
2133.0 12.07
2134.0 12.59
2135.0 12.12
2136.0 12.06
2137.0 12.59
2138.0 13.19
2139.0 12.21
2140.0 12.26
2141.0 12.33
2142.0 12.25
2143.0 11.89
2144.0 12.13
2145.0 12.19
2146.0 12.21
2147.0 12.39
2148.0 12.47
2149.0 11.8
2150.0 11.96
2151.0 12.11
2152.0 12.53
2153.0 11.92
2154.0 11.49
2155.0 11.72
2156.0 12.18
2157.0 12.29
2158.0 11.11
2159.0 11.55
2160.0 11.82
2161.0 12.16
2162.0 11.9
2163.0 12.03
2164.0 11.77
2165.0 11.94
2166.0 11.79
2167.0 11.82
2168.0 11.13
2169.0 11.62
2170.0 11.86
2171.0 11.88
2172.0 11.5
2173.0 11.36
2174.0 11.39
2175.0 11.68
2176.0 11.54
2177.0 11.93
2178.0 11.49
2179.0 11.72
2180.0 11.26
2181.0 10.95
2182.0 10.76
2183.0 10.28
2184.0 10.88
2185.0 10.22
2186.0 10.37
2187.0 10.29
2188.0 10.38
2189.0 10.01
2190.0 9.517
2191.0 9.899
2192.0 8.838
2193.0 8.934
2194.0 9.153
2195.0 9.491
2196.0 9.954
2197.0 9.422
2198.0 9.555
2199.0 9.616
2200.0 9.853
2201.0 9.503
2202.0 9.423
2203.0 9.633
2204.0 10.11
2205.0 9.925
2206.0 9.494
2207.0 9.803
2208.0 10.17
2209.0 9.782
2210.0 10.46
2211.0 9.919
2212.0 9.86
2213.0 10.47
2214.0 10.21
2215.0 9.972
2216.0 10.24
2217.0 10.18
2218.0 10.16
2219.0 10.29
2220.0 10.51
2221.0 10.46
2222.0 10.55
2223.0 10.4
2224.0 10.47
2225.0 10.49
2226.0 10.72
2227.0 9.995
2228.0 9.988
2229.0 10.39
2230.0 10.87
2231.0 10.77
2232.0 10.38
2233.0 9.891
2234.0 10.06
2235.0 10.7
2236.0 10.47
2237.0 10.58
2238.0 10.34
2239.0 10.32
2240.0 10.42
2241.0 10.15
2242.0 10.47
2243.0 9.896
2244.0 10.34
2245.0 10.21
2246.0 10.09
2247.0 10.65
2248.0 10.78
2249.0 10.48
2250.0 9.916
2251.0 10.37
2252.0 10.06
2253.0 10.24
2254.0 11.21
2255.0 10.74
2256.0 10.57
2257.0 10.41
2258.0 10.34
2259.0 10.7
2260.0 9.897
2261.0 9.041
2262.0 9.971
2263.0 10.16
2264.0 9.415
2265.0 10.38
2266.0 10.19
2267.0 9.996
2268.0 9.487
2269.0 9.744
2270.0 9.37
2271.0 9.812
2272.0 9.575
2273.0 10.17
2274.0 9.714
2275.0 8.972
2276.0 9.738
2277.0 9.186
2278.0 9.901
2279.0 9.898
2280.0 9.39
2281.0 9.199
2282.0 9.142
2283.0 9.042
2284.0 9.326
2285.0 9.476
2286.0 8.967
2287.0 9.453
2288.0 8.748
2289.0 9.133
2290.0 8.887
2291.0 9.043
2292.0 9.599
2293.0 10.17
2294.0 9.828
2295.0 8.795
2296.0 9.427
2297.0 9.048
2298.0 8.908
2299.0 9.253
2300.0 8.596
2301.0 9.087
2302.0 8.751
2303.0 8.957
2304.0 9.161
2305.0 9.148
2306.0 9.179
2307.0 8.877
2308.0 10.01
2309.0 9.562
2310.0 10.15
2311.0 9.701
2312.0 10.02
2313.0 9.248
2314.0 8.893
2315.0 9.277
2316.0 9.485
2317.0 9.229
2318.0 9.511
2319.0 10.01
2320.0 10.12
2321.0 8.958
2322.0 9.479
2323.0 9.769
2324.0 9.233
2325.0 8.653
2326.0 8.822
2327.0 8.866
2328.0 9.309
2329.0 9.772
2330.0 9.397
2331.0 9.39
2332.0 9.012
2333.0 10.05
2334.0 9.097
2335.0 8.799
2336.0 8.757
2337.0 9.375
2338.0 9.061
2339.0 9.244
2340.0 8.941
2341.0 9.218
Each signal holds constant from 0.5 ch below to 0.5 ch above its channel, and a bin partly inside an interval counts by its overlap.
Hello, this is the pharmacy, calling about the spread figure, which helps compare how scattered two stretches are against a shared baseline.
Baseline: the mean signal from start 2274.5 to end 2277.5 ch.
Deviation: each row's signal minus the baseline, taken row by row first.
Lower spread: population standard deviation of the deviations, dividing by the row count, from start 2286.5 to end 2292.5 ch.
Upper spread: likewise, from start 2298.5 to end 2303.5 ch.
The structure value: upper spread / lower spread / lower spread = 2.6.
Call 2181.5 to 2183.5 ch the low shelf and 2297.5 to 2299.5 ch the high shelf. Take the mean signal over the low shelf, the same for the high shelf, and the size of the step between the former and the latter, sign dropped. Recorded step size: 1.4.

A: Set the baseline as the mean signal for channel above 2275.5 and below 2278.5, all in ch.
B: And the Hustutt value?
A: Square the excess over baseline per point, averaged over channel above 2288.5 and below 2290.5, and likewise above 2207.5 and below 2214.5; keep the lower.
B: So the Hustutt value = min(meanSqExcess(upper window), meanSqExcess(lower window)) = 0.33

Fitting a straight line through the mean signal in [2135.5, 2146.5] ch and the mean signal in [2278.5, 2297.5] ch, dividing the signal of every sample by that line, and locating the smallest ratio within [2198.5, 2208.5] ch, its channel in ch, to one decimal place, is 2202.0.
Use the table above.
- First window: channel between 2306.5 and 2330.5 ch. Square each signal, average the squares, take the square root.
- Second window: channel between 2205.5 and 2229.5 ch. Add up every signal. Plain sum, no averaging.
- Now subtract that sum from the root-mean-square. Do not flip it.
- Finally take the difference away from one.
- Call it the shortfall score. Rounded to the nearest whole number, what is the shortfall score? 237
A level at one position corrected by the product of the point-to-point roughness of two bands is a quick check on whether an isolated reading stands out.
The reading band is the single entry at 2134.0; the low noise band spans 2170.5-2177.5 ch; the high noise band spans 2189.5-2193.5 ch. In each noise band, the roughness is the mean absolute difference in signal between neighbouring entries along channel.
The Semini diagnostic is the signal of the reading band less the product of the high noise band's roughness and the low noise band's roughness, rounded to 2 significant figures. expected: 12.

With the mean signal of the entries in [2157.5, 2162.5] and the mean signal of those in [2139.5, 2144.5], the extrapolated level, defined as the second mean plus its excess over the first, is 12.6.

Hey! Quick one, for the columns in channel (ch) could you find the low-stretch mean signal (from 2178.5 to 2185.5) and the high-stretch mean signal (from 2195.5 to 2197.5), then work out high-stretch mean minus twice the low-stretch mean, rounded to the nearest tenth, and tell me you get -12.0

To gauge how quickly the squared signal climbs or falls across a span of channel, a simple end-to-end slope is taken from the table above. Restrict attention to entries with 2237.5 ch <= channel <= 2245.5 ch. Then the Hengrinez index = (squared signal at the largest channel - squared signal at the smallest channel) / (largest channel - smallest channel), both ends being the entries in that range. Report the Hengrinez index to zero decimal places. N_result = 0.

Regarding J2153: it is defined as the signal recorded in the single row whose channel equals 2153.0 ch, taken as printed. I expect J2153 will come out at 11.92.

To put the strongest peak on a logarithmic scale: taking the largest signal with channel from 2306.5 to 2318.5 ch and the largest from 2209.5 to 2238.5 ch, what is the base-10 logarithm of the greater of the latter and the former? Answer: 1.04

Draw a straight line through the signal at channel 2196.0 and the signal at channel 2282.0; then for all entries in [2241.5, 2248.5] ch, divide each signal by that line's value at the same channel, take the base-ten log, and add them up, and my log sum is 0.262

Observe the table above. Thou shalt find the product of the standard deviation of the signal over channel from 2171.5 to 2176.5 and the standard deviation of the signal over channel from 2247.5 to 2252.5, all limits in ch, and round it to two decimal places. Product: 0.04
